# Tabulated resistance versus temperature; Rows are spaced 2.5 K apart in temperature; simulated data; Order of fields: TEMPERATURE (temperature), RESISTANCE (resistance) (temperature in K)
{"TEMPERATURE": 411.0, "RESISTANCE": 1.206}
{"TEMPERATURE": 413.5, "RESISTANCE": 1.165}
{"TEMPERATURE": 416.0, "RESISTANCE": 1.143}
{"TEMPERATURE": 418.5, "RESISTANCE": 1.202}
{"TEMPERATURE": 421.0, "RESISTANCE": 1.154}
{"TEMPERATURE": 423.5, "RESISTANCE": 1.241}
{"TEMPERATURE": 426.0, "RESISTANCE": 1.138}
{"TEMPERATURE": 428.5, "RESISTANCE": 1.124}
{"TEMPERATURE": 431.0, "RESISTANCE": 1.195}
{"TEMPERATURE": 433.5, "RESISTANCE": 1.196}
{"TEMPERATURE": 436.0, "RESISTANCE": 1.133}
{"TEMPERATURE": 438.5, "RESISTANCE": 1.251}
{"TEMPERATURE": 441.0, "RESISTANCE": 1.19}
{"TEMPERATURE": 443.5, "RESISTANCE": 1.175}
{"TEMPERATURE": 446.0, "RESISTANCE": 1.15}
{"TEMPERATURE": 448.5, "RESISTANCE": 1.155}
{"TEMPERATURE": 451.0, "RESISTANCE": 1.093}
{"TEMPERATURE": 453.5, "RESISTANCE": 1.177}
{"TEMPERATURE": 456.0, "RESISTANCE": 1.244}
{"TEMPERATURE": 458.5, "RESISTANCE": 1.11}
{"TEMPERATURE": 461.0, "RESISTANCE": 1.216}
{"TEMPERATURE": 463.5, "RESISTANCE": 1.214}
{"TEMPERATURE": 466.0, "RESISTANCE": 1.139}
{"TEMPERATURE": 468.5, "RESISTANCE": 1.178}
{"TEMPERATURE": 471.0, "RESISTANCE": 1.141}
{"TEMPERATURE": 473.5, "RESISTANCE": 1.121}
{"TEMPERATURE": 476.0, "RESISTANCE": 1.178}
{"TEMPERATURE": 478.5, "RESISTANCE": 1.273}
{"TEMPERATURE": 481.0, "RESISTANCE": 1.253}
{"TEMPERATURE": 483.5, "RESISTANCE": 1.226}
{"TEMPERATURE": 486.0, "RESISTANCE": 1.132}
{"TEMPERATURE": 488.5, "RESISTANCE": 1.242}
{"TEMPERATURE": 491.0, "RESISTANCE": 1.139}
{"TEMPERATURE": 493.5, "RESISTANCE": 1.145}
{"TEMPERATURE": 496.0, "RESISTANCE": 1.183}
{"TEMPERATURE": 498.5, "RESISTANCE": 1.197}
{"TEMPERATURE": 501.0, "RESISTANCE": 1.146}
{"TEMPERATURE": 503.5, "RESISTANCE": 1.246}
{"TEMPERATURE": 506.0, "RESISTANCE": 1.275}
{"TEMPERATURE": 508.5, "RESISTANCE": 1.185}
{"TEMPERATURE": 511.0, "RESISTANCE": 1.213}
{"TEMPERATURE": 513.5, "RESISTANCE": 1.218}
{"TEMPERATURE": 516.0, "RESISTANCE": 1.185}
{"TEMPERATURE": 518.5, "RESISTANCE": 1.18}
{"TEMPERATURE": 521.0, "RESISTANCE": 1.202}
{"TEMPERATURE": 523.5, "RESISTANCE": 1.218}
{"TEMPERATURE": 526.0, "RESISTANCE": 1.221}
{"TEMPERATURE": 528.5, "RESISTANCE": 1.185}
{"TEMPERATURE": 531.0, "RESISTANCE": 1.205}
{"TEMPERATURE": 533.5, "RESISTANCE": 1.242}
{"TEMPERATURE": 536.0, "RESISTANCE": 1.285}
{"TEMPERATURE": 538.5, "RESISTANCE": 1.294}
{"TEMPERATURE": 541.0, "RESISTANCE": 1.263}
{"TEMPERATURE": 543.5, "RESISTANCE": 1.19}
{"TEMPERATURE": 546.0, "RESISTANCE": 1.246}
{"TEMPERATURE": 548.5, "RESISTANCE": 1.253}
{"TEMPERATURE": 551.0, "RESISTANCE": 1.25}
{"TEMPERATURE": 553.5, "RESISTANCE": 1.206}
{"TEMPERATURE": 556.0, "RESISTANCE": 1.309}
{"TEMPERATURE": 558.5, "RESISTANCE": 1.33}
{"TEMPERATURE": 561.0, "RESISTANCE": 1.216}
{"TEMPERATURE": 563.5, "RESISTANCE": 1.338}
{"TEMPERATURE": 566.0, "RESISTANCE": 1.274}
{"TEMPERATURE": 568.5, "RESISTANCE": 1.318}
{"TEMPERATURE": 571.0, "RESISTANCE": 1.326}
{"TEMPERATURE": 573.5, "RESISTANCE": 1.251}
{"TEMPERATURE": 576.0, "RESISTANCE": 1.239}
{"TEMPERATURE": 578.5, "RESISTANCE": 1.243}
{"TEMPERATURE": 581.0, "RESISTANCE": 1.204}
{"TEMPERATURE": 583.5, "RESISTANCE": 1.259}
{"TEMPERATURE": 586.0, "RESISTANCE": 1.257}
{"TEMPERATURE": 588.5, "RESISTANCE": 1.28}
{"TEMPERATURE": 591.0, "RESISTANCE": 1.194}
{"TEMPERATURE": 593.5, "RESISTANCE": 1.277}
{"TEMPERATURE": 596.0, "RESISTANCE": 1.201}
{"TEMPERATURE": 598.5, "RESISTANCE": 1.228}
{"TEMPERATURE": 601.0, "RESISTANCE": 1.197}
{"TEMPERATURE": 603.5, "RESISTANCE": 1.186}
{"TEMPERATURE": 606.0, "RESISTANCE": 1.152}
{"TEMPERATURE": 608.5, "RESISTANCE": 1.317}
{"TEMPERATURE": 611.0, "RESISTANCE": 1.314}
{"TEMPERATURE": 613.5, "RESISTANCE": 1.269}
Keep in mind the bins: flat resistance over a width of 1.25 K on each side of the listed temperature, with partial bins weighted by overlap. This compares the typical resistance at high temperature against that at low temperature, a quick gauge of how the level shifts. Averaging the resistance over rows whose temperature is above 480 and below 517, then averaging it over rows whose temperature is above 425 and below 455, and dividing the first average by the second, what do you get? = 1.03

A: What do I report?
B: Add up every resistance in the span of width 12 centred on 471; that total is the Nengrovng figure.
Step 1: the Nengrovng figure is 5.8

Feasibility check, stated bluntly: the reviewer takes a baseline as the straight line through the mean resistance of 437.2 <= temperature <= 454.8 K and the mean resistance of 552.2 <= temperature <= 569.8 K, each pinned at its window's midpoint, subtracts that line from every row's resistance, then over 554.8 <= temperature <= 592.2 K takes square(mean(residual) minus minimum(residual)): 0.0086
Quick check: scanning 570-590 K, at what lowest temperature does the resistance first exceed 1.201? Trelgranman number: 571.0 K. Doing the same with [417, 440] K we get 418.5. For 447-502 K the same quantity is 456.0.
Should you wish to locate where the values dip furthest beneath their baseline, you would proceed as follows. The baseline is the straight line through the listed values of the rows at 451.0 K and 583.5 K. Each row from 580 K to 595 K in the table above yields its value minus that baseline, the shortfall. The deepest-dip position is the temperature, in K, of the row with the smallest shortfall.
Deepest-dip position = 591.0 K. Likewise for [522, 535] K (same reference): 528.5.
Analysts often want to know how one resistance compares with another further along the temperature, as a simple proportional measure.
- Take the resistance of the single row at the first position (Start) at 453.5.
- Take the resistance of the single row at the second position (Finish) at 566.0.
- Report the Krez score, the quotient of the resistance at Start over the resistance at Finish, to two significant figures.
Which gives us 0.92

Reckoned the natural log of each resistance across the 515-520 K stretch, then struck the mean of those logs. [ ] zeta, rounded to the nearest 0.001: 0.168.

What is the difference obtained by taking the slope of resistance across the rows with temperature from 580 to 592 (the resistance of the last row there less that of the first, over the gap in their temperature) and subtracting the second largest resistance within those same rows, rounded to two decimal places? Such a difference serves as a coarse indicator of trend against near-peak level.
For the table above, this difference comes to -1.26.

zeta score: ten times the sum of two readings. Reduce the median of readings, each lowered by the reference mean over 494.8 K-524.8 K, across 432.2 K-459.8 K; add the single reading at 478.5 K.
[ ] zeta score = 12.4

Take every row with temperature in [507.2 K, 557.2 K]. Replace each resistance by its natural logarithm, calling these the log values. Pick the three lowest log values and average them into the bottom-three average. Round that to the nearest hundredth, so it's 0.17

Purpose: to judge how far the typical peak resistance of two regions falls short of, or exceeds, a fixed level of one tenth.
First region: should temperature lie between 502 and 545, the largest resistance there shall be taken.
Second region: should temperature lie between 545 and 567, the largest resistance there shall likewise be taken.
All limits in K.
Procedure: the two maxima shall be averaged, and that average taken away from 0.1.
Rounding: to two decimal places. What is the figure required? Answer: -1.22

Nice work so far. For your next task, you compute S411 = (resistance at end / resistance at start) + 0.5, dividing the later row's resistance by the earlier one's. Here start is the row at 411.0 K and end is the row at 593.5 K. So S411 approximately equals 1.56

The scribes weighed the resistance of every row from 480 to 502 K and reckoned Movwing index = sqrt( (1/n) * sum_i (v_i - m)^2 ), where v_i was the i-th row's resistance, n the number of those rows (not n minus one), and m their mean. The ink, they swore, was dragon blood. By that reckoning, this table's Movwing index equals 0.0444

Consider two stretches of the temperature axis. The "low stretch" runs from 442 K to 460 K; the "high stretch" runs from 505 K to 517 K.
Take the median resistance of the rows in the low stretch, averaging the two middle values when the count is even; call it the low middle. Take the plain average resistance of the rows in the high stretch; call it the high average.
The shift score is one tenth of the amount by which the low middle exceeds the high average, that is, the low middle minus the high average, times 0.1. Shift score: -0.006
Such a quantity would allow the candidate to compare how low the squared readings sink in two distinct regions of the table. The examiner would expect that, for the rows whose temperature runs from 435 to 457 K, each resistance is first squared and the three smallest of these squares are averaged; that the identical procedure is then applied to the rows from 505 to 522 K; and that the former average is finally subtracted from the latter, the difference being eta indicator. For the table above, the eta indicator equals 0.13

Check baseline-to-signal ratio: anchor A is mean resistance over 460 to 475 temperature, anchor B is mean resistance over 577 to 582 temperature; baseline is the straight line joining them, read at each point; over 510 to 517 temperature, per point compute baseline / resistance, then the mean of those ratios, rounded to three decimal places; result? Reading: 0.988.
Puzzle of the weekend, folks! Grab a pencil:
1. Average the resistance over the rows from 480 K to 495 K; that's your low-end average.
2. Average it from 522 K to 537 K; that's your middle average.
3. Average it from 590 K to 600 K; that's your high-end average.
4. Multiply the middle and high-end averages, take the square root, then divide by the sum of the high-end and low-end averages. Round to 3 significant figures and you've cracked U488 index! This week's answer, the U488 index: 0.508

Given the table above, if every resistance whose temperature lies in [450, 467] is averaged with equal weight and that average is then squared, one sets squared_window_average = 1.37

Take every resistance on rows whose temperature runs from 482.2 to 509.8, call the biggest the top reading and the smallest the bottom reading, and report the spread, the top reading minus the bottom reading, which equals 0.14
